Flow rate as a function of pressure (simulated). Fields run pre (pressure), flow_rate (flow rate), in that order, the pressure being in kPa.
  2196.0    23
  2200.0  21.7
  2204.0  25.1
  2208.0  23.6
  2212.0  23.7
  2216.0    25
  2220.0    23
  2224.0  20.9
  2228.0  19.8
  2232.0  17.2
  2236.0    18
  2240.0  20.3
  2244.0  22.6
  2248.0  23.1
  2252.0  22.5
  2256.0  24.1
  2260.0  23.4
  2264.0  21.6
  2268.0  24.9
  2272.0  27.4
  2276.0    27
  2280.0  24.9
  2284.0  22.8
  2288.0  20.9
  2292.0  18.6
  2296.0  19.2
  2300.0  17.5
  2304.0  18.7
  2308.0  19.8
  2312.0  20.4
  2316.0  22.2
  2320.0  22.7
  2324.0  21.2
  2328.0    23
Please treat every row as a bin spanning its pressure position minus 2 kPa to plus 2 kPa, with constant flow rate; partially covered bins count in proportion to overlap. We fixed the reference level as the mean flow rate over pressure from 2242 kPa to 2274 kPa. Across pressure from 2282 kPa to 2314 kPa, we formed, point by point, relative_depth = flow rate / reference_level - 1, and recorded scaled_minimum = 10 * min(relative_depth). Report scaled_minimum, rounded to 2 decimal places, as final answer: -2.62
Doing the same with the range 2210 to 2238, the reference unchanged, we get -2.74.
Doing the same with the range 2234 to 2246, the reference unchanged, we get -2.41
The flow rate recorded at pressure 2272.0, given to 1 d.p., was 27.4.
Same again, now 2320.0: 22.7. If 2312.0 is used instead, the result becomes 20.4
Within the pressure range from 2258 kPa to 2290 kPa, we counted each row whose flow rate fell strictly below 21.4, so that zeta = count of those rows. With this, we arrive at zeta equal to 1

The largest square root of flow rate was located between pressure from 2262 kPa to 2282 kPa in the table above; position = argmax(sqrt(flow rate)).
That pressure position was 2272.0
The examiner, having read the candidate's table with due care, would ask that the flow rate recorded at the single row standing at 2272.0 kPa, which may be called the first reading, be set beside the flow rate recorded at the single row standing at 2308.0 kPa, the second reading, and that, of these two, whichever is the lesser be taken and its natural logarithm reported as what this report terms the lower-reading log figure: 2.99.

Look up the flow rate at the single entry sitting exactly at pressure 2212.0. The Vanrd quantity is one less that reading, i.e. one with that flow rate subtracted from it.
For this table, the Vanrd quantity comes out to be -22.7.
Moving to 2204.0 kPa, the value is -24.1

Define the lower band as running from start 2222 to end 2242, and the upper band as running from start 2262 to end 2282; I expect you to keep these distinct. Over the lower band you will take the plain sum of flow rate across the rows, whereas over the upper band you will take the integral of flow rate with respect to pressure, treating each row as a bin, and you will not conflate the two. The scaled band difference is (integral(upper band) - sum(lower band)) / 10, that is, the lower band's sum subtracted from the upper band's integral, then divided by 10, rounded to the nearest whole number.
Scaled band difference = 41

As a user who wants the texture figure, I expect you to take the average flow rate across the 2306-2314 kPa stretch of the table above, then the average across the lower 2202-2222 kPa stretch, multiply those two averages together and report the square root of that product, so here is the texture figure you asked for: 22.0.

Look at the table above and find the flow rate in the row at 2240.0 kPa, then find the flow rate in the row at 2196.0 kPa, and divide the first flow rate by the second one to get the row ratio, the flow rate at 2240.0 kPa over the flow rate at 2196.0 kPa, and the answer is 0.88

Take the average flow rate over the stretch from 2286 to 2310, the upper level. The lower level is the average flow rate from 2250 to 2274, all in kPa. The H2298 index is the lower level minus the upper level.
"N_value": 5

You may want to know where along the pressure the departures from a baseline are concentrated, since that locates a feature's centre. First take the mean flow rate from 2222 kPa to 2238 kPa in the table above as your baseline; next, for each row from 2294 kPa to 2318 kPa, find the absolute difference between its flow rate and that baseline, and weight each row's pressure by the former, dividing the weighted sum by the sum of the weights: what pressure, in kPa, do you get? 2310.1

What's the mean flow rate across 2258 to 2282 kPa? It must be 24.9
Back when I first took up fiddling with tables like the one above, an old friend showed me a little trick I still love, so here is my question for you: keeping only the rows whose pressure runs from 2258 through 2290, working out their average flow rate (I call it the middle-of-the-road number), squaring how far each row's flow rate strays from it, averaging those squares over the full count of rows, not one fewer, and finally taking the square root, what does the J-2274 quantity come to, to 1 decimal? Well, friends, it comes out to 2.2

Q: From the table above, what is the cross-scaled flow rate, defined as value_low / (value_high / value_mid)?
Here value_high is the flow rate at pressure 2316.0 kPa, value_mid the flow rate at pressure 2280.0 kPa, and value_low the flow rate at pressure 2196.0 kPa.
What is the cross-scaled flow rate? 26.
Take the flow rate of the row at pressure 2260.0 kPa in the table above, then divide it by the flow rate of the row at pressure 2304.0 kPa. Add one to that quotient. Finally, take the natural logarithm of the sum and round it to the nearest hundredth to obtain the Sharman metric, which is 0.81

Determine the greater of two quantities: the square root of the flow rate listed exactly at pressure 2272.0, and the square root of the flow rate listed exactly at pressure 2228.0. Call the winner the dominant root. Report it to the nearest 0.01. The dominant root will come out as 5.23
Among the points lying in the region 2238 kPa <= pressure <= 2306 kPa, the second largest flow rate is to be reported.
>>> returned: 27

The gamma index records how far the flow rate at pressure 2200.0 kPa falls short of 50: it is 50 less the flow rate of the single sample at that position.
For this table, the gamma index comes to 28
